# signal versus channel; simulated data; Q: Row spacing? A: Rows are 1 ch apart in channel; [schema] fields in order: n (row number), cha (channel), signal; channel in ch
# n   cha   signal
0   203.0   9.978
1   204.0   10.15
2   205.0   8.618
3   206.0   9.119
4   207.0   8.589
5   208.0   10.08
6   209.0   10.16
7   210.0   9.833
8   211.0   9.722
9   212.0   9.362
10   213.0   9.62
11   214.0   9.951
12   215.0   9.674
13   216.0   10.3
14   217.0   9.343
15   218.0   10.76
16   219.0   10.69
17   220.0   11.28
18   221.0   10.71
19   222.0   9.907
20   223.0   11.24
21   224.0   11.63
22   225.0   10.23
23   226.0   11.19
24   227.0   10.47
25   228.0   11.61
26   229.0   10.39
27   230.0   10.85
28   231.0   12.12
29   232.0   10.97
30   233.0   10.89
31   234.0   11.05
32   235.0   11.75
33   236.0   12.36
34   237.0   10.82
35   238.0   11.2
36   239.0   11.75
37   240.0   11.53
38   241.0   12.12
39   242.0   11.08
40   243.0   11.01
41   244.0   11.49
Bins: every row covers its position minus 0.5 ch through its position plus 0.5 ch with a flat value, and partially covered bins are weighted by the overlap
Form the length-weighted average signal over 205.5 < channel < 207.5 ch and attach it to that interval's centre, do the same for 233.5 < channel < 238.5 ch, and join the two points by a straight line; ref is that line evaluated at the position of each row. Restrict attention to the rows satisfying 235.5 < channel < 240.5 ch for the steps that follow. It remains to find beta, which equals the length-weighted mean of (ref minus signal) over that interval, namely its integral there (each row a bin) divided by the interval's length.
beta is 0.1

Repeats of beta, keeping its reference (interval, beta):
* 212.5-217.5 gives -0.2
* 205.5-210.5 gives -0.6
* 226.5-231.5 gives -0.3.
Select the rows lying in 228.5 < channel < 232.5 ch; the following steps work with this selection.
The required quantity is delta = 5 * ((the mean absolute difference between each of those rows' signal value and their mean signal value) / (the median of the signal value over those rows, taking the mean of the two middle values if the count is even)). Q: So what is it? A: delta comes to 0.24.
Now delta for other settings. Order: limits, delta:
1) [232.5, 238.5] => 0.21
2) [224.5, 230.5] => 0.20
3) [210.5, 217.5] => 0.12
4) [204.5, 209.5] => 0.35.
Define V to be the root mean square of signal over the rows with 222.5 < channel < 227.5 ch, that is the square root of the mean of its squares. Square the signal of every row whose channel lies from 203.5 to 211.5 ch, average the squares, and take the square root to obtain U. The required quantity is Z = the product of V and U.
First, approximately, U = 9.6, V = 11.0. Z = 105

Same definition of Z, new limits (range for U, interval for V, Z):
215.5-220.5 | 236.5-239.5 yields 118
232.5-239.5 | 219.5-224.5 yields 125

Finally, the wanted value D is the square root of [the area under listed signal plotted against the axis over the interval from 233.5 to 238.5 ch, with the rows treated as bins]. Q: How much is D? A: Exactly 7.6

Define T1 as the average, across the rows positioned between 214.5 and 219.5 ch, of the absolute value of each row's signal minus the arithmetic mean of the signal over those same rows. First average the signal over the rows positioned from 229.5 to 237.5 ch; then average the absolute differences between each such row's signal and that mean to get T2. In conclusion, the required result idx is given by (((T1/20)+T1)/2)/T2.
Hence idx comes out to 0.50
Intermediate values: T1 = 0.52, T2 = 0.54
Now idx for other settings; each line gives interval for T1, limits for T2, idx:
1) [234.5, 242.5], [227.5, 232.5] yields 0.41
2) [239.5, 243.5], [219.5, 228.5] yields 0.39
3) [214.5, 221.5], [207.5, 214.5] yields 1.30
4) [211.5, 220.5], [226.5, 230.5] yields 0.76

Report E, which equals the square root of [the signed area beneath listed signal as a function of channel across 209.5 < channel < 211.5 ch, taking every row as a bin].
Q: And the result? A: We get 4.42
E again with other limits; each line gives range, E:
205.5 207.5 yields 4.21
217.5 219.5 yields 4.63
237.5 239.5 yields 4.79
